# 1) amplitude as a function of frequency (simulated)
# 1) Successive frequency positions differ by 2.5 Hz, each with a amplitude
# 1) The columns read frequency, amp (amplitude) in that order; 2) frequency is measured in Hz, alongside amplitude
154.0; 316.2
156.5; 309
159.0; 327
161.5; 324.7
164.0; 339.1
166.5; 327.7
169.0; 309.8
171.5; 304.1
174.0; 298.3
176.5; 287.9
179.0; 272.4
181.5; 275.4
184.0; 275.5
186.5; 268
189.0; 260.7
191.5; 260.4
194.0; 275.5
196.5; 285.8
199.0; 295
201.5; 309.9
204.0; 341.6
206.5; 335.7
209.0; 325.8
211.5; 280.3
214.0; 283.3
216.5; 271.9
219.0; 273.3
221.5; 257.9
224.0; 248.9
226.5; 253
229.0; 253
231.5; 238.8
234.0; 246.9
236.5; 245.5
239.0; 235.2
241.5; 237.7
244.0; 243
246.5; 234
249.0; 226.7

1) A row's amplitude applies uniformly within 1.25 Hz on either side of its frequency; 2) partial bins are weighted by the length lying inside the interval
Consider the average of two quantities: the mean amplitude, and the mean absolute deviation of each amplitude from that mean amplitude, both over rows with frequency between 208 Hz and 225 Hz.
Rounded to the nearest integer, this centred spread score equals 147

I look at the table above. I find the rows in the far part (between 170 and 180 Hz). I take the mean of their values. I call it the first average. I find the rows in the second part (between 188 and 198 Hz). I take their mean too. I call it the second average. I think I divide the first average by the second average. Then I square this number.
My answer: 1.15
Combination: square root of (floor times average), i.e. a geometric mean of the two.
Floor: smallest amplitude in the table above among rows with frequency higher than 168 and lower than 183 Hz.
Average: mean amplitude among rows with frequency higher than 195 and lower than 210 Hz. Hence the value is 293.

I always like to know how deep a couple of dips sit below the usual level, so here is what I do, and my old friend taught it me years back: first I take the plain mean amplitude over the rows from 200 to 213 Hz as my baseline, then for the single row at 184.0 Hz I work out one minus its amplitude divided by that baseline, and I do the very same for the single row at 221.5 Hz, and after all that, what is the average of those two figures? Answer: 0.16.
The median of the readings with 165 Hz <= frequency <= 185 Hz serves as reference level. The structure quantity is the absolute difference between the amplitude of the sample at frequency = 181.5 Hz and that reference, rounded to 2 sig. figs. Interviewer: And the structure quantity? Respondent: 18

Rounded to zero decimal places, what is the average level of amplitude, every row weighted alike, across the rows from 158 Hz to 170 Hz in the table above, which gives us 326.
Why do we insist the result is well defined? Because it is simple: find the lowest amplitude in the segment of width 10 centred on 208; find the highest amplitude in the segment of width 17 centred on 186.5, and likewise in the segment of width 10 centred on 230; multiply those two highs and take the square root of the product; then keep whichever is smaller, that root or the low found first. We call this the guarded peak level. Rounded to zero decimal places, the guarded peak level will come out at 264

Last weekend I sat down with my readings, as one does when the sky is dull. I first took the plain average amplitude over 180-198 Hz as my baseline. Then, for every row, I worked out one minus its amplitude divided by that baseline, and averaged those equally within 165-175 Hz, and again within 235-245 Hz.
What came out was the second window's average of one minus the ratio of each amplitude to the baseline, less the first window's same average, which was 0.26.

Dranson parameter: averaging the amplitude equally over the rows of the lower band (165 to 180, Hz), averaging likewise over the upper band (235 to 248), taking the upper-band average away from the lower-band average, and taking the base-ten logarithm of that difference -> 1.8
